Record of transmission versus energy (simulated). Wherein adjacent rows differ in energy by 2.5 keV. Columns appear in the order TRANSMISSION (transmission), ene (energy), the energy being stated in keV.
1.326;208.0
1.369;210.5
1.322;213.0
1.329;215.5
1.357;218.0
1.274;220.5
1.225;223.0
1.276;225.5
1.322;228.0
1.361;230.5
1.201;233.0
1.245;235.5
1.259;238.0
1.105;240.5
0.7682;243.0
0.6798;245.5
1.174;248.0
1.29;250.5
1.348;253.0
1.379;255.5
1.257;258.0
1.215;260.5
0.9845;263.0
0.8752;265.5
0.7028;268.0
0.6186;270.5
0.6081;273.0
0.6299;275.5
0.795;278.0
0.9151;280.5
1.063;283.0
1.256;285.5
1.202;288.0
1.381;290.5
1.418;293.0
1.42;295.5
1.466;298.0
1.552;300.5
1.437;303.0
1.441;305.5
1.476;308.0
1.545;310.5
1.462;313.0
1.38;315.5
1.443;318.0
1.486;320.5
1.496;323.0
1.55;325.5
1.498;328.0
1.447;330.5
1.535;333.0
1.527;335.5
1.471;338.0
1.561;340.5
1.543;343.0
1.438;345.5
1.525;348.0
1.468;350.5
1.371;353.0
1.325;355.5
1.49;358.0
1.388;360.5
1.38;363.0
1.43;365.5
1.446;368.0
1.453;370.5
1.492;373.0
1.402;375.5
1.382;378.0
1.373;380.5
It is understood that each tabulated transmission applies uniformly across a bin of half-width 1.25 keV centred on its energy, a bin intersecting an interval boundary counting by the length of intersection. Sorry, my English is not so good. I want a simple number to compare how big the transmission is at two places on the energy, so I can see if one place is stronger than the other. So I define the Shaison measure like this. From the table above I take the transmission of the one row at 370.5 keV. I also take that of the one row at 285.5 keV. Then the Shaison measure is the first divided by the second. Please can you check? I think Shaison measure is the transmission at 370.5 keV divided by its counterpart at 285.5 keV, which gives 1.2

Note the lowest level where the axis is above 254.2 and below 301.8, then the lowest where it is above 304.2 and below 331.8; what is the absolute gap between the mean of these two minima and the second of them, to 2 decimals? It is 0.39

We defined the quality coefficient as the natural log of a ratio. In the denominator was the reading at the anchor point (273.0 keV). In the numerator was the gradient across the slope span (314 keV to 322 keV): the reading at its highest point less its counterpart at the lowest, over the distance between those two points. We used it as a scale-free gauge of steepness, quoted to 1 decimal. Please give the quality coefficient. -3.4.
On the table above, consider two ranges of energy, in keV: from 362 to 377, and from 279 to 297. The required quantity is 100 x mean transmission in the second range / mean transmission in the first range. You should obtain 86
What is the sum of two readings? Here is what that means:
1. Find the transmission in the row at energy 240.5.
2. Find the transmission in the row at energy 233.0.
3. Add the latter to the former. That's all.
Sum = 2.31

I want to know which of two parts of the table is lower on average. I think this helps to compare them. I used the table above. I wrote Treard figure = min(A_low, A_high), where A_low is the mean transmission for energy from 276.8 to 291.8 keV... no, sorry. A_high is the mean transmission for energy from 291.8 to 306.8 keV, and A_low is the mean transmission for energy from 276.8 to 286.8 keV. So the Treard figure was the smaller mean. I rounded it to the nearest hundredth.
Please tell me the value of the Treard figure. 1.01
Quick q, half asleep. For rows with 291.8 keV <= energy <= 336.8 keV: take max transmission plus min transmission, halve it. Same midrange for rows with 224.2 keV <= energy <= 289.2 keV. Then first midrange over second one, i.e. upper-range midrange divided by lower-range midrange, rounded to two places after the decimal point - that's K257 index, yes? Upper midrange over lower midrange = 1.48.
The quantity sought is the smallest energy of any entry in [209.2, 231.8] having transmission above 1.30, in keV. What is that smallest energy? 210.5 keV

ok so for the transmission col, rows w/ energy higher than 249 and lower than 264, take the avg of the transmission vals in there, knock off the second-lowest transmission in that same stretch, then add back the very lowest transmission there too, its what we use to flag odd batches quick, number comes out 1.02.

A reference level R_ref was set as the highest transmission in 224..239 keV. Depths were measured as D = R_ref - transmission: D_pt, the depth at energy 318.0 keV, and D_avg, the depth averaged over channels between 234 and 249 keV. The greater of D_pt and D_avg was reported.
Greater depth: 0.32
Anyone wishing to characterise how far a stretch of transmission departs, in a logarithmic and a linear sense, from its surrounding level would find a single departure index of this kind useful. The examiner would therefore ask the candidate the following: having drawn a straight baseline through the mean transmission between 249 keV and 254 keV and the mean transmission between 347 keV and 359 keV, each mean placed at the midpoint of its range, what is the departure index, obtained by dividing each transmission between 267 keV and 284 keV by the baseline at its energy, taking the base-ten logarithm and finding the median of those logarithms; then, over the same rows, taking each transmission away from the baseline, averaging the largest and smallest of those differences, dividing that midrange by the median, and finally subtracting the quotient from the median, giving 1.6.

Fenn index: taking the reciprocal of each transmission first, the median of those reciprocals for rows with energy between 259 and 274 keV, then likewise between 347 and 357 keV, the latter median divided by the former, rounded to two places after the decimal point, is 0.55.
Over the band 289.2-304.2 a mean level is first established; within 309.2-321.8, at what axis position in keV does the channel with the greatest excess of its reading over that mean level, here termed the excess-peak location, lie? 310.5 keV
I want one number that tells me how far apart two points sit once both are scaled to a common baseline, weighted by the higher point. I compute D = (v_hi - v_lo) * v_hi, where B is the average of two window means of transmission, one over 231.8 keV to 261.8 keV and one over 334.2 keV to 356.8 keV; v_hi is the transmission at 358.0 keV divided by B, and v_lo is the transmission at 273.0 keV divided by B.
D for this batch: 0.76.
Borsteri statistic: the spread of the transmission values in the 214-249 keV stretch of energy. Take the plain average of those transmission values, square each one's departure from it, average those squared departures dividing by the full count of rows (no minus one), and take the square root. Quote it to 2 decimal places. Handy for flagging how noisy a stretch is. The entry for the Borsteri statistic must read 0.20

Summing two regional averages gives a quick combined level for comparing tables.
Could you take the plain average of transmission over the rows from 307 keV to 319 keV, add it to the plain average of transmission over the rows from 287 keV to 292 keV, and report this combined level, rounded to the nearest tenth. 2.8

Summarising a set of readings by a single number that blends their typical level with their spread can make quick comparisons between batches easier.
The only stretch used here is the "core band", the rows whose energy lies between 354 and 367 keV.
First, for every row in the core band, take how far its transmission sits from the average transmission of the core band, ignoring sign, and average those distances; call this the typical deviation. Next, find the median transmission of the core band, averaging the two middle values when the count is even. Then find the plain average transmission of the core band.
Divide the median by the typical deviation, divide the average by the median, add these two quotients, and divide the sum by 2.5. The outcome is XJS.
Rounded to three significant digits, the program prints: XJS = 12.5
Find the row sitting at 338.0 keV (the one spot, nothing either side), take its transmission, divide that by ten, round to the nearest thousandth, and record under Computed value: 0.147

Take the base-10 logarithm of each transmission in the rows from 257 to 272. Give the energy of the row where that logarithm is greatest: 258.0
